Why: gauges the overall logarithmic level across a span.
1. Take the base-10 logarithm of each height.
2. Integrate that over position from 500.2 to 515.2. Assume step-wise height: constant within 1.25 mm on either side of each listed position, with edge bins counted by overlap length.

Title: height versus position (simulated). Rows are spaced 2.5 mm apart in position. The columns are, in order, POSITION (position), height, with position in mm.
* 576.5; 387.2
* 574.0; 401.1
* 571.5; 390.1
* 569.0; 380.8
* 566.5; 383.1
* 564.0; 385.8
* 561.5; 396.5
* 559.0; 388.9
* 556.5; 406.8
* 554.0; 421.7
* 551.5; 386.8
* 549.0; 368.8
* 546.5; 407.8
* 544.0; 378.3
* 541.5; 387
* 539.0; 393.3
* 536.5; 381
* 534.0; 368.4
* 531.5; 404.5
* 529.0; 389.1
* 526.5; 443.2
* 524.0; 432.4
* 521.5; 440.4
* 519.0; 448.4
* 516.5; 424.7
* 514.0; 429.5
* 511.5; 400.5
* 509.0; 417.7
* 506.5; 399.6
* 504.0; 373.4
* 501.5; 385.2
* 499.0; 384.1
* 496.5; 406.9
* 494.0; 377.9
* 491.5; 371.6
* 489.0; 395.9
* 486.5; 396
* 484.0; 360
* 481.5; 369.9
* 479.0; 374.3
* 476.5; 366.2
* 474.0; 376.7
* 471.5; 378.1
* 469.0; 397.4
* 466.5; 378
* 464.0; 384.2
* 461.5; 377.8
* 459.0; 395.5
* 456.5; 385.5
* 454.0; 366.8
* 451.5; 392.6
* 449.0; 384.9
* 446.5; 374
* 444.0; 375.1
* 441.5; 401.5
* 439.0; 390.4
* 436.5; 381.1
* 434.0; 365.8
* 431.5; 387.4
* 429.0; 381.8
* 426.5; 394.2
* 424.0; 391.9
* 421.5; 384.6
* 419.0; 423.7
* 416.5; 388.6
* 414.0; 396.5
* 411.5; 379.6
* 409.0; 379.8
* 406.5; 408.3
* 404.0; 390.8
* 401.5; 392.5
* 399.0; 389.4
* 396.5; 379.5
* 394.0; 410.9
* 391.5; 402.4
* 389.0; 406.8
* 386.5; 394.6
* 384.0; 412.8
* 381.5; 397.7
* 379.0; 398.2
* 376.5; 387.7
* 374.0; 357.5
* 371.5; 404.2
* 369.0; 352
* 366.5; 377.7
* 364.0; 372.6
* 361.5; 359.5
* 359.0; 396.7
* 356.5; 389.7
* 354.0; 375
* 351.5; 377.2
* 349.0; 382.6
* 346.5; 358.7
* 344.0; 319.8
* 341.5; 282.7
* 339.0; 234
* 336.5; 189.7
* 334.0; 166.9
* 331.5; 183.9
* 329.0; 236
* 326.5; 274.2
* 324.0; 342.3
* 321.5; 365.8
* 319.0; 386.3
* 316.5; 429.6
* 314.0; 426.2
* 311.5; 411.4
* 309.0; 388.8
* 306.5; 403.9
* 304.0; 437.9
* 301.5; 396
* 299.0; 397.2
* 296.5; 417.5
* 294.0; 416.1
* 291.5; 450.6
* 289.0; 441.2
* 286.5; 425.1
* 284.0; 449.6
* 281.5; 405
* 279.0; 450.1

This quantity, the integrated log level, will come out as 39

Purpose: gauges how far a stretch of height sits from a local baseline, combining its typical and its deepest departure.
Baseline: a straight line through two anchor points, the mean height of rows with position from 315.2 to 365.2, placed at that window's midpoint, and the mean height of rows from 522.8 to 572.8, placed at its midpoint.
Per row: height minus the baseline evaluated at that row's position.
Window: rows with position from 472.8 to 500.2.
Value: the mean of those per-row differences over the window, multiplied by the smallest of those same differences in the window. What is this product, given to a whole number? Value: -84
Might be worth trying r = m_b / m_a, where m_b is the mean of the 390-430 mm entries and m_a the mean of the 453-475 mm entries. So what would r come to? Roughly 1.03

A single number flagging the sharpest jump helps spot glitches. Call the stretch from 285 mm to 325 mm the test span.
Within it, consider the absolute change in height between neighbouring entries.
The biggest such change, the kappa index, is 43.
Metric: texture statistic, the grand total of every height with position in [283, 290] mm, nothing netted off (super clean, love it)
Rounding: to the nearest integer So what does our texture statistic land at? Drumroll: 1316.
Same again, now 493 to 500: 1169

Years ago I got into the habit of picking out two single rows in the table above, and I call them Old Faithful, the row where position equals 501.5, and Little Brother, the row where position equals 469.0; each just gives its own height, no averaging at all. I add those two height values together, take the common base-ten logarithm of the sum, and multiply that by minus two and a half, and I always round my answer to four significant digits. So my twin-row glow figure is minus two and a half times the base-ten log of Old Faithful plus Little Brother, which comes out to -7.234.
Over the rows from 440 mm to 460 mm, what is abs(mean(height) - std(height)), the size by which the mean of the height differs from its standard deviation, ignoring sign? 373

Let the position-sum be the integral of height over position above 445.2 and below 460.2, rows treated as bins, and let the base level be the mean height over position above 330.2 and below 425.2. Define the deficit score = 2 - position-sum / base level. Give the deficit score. -14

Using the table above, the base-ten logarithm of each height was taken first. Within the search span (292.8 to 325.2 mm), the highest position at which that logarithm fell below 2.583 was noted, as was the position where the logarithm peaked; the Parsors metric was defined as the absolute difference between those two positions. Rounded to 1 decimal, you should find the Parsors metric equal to 20.0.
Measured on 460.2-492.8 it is 22.5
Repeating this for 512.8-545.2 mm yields 25.0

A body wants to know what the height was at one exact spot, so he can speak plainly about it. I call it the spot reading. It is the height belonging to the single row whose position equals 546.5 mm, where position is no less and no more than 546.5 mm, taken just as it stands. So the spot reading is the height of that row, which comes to 407.8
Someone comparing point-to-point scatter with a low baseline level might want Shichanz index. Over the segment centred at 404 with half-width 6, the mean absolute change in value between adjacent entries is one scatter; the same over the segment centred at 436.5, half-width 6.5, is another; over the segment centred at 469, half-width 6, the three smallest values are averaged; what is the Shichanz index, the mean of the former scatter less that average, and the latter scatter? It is -175.3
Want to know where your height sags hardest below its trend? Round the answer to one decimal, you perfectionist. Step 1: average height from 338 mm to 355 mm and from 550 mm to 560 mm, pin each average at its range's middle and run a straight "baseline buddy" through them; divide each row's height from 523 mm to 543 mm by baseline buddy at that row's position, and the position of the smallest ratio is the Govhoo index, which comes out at 534.0 mm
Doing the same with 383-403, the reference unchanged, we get 396.5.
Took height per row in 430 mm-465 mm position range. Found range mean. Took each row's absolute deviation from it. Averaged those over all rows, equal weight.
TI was 8.2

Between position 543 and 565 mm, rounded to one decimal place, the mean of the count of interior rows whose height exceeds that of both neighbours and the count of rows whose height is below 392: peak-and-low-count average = 4.0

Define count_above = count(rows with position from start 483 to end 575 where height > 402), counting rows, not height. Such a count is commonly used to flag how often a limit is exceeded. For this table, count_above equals 12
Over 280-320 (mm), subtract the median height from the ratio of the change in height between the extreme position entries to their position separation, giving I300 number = -417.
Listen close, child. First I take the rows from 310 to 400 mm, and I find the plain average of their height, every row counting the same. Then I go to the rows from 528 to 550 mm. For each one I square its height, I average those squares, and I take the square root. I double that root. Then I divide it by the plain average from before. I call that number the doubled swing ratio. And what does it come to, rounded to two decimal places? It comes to 2.19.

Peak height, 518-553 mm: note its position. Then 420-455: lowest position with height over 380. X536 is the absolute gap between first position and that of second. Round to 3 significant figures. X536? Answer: 97.5 mm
